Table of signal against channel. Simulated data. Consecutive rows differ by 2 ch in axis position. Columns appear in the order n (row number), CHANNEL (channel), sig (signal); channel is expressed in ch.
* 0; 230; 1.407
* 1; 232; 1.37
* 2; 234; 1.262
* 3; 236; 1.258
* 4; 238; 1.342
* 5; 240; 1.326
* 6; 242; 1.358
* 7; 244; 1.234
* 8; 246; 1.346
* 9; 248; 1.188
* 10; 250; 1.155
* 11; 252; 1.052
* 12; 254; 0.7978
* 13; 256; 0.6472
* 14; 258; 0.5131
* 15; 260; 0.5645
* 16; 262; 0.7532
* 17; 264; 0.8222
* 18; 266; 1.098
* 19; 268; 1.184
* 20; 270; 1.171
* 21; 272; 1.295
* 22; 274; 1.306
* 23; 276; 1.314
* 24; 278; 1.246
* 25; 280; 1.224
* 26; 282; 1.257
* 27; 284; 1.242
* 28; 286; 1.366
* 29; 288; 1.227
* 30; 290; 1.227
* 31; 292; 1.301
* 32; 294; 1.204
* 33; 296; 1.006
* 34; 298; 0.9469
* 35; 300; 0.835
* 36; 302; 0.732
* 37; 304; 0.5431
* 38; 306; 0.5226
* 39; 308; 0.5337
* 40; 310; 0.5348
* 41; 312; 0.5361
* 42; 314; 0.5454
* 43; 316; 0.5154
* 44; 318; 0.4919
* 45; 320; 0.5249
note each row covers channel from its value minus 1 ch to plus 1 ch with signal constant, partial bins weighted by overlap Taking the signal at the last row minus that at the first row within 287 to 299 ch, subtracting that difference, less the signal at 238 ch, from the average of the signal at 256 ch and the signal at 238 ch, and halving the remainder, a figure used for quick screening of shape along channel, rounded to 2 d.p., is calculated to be 1.31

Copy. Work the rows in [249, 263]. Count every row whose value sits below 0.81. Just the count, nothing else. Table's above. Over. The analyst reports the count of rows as 5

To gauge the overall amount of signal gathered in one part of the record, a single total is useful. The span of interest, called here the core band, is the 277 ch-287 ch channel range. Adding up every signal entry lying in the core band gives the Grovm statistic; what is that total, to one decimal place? 6.3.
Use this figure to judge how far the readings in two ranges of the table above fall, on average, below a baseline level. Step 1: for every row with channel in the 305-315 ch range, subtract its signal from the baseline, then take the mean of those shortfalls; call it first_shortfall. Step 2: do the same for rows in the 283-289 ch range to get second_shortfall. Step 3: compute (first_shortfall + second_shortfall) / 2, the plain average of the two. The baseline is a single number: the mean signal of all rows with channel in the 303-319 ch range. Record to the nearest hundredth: -0.38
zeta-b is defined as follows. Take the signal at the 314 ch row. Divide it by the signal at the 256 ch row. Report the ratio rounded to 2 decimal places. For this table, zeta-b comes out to 0.84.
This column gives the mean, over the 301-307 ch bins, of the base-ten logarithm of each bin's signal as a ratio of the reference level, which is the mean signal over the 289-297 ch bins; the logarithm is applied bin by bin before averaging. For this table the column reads -0.30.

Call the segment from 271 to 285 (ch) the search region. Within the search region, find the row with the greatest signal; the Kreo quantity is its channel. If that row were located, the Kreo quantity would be 276 ch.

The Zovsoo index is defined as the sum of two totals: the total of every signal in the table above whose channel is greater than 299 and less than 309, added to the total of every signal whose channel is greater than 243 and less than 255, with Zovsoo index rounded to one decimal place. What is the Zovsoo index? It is 9.9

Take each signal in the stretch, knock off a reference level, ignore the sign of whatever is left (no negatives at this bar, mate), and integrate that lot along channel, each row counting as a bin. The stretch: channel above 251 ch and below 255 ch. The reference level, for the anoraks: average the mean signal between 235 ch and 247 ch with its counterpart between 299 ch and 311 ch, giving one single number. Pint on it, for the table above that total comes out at 0.51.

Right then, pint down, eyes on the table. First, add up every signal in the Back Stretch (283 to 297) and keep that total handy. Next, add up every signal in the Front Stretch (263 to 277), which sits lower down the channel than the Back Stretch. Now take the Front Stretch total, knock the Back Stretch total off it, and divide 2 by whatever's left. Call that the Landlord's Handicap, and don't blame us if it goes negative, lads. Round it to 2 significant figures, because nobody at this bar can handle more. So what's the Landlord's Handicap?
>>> -5.2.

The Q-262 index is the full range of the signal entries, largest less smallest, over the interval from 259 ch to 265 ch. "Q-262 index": 0.26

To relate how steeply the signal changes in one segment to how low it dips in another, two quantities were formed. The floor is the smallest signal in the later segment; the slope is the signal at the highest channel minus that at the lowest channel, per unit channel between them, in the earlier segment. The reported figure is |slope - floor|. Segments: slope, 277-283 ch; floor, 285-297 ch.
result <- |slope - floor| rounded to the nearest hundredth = 1.00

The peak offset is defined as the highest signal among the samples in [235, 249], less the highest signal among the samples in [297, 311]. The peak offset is 0.41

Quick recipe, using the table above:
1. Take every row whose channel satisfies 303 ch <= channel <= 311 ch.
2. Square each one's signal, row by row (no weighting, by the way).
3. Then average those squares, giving 0.28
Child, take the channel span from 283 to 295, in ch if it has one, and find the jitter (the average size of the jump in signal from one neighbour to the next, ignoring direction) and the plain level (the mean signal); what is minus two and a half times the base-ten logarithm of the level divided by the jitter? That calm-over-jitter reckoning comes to -2.9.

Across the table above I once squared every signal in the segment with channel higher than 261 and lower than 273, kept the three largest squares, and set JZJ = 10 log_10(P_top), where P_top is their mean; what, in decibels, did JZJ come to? 1.7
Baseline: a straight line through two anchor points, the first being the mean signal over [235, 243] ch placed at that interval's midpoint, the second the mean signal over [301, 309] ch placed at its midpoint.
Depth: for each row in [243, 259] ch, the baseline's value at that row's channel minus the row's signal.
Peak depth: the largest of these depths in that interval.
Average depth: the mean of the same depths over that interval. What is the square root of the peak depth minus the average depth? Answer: 0.63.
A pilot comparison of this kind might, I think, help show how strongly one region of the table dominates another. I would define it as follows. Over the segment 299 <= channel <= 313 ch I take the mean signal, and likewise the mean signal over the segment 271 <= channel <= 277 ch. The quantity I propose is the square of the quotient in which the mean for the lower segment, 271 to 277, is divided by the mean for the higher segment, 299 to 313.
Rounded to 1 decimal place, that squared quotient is 4.6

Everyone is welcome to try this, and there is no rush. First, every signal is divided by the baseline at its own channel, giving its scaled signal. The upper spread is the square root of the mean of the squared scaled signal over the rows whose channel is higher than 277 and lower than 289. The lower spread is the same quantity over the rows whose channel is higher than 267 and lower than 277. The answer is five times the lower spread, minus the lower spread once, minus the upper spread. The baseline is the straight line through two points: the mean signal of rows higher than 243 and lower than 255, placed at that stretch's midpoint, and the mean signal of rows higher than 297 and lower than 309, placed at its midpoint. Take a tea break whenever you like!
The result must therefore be 3.9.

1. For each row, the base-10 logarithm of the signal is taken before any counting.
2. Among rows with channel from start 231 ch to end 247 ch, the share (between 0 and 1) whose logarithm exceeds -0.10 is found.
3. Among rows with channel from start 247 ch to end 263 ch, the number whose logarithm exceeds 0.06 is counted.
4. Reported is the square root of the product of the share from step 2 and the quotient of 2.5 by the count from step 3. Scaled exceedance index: 1.1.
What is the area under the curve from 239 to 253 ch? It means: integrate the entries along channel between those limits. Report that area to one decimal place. 17.3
